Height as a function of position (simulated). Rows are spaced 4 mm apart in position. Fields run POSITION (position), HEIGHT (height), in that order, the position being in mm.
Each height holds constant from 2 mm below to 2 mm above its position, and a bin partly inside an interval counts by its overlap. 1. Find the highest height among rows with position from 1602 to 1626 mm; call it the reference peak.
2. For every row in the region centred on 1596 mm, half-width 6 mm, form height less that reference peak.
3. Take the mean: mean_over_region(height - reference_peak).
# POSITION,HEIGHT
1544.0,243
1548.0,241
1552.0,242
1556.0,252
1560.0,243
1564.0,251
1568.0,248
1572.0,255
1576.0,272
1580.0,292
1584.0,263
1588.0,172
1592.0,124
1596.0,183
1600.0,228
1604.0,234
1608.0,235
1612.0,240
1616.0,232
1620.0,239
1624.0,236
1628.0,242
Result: -62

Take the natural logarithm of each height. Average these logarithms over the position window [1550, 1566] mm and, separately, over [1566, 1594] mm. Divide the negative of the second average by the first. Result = -0.98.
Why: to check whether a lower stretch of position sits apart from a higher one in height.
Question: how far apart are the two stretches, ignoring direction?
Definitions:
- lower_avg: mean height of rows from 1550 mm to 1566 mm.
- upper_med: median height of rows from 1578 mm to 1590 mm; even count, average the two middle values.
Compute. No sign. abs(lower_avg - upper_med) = 16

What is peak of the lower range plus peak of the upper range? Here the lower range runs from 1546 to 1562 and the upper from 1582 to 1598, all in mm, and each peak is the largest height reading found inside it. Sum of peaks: 515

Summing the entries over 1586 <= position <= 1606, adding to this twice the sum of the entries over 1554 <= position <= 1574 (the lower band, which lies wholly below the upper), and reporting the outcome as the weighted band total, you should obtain 3439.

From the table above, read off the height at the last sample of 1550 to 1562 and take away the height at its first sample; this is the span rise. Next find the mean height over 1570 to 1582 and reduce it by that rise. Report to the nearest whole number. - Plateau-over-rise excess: 272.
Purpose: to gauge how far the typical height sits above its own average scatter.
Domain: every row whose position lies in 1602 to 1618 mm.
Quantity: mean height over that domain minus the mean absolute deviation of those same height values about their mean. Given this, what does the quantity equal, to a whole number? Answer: 233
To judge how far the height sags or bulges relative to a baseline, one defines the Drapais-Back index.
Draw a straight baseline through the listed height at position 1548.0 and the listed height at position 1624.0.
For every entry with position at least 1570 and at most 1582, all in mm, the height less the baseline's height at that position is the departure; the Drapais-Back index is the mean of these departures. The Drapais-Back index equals 34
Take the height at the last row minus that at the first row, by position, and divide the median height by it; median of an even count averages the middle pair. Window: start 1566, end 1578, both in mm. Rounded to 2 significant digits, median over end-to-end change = 11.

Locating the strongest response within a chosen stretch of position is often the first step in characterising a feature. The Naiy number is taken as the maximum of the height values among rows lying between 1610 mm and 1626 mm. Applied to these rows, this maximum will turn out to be 240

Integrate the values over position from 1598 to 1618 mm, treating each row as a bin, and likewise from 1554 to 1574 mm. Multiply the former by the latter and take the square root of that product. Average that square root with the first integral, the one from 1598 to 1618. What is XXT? 4755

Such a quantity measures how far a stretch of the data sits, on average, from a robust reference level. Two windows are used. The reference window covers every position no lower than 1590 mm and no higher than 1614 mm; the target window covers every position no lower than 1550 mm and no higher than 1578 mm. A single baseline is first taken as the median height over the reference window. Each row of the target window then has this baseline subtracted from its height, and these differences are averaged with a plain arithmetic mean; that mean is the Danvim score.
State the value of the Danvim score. 21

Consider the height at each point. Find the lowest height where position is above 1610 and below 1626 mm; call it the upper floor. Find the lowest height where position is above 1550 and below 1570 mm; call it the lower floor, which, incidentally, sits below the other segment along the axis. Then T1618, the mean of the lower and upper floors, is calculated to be 237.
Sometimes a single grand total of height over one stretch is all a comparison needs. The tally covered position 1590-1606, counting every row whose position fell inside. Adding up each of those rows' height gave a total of 769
